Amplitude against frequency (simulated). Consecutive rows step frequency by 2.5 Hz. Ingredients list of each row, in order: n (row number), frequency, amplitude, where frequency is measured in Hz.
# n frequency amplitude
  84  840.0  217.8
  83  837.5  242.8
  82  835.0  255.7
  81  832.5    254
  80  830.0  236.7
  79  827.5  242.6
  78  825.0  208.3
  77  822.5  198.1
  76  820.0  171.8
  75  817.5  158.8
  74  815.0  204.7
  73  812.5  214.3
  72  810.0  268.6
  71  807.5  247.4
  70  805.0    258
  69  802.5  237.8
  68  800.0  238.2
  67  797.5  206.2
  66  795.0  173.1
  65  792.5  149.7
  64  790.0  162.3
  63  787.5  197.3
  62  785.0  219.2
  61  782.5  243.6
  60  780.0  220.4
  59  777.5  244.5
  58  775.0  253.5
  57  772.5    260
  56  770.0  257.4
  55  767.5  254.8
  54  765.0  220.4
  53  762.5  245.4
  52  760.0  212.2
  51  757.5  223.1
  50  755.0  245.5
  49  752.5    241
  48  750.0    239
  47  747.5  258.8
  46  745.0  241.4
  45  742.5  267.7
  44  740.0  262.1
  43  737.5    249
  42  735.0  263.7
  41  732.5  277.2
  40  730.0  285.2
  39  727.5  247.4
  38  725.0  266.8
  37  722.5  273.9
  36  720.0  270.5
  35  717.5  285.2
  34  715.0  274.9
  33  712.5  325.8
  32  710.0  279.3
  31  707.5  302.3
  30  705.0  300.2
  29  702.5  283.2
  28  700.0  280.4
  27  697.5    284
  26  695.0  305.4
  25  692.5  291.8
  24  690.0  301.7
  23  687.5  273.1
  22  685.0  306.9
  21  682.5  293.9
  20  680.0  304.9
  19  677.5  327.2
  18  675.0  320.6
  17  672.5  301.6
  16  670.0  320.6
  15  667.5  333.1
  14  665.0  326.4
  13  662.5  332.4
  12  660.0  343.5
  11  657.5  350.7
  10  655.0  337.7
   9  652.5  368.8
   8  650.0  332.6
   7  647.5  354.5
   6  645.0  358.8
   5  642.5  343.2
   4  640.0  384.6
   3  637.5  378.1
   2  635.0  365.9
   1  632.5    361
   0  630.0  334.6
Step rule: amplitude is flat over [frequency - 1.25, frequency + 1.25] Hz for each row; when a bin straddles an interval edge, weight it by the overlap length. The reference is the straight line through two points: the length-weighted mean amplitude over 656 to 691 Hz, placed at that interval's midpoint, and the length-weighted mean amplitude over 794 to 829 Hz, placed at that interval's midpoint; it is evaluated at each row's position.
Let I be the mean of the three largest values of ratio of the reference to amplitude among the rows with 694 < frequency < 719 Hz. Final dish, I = 1.05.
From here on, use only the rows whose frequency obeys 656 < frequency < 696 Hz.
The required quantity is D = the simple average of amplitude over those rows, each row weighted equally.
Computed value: 315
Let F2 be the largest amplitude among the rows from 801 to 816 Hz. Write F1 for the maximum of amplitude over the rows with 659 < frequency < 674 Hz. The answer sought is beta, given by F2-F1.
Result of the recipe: -75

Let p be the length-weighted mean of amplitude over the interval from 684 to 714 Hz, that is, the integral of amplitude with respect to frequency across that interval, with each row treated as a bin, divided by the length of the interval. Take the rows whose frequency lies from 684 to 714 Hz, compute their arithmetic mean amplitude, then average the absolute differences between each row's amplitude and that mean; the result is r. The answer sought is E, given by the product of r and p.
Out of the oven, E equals 3690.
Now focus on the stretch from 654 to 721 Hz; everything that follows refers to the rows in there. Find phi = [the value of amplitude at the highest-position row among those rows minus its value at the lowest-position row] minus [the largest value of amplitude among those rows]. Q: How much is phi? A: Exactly -418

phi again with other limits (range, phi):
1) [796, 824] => -277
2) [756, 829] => -249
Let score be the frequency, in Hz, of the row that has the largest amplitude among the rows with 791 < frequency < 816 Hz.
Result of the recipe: 810.0 Hz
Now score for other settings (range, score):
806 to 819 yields 810.0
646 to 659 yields 652.5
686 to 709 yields 695.0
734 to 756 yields 742.5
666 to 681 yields 667.5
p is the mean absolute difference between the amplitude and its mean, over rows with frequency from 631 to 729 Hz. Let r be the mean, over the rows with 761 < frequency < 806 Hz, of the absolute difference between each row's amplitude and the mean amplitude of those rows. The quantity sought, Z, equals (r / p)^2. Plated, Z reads 0.9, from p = 29.6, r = 27.5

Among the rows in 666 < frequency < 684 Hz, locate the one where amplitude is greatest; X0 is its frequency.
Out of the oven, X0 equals 667.5 Hz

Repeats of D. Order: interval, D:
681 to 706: 292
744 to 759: 241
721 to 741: 266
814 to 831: 203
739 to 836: 228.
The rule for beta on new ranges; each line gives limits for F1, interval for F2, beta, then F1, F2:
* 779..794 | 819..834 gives 10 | 243.6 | 254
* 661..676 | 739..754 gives -65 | 333.1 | 267.7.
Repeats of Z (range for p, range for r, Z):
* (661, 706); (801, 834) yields 3.6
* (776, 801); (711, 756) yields 0.3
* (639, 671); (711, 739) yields 1.0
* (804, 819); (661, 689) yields 0.2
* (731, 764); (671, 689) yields 0.8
